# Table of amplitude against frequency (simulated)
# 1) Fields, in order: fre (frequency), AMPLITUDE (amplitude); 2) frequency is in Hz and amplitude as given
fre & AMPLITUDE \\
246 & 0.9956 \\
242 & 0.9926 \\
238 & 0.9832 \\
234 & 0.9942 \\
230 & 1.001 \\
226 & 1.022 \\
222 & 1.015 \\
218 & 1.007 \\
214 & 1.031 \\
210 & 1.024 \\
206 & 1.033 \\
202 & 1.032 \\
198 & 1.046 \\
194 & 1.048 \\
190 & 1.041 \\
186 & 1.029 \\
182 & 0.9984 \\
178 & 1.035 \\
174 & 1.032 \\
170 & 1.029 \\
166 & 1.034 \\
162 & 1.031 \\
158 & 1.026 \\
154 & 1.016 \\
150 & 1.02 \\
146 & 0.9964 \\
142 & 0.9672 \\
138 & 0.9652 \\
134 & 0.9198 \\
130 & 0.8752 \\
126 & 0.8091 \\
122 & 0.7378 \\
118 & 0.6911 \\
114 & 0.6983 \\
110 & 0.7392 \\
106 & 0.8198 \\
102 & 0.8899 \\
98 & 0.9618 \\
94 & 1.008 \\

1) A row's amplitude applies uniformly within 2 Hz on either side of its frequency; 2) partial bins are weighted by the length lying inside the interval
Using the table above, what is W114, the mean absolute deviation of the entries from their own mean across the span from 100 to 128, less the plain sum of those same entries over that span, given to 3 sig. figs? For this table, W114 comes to -5.32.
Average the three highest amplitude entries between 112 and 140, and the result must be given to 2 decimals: 0.92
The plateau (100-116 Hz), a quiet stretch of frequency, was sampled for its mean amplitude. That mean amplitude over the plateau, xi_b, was 0.79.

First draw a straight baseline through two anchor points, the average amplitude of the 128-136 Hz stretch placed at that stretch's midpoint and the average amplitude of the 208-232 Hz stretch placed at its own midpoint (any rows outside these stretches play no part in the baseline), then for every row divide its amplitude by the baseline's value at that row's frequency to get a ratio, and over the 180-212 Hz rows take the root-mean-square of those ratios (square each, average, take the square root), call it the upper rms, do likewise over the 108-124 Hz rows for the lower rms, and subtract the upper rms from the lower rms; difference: -0.23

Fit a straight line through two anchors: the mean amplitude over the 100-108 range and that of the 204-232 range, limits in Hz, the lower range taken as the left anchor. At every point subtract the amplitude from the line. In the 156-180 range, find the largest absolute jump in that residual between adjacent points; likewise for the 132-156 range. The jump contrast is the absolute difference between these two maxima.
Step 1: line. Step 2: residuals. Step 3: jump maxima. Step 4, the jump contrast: 0.029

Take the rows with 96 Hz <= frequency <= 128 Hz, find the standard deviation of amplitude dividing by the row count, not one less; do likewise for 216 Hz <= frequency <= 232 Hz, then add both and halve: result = 0.049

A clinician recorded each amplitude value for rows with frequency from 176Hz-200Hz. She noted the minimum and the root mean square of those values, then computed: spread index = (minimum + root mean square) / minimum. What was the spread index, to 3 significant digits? 2.03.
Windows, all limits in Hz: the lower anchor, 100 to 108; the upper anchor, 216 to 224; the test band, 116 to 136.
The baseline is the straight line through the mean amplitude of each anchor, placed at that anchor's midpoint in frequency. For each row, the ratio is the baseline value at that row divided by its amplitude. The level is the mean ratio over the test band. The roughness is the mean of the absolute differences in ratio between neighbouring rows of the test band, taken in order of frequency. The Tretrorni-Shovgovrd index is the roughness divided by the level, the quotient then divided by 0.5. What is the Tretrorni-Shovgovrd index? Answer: 0.131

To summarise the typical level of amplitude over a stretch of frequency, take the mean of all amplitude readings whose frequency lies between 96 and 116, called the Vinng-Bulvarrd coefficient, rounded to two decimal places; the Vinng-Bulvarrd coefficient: 0.82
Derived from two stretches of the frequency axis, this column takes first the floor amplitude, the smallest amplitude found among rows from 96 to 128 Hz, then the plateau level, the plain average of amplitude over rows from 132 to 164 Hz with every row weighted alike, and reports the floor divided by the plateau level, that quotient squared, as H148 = 0.48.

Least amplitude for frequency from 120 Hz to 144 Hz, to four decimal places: 0.7378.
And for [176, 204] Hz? 0.9984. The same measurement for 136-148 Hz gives 0.9652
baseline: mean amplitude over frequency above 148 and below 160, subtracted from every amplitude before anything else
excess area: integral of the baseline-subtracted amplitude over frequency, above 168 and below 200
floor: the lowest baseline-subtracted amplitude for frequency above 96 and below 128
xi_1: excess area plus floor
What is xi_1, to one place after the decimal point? 0.0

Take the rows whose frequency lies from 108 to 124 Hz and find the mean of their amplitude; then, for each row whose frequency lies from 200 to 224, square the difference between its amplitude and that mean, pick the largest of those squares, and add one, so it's 1.10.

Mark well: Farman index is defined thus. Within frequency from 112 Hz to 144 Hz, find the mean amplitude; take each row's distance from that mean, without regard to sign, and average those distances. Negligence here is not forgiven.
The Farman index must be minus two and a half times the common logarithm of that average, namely 2.51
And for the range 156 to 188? 5.34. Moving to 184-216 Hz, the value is 5.37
